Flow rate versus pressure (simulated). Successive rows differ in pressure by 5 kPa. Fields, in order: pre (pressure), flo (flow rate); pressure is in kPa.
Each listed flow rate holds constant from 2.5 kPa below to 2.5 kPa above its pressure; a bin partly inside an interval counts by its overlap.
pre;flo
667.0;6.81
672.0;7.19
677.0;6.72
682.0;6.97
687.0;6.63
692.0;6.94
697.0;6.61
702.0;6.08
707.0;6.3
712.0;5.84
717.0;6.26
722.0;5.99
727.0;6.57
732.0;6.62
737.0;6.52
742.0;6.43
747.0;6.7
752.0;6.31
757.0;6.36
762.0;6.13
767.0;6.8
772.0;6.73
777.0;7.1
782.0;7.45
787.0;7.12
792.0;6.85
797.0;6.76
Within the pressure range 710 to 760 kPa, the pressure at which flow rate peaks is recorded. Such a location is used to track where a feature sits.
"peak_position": 747.0 kPa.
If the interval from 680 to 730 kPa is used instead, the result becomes 682.0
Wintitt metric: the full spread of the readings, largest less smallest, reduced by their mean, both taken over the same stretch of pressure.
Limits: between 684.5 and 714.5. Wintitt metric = -5.3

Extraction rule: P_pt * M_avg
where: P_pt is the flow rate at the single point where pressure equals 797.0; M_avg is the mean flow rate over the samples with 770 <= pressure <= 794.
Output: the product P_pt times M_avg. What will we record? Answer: 47.7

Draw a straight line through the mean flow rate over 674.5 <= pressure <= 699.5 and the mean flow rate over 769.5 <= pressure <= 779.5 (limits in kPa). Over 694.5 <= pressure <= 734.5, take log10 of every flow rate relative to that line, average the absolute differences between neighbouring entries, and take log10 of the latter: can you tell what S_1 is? -1.60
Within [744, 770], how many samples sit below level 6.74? 4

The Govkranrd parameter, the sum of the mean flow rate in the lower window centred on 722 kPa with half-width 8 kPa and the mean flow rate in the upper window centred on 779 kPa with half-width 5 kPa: 13.5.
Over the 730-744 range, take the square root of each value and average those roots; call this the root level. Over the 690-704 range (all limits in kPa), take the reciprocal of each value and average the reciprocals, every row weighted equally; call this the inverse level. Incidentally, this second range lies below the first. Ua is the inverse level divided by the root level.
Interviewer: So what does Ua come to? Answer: 0.0600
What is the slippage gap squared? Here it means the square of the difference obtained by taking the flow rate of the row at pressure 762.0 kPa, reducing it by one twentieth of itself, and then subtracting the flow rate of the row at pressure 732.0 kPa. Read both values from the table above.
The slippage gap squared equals 0.63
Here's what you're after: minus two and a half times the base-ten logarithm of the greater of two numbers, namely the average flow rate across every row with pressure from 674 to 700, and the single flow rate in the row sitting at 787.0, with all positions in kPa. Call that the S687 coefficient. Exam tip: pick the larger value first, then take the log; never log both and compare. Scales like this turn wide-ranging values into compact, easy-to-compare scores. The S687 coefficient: -2.13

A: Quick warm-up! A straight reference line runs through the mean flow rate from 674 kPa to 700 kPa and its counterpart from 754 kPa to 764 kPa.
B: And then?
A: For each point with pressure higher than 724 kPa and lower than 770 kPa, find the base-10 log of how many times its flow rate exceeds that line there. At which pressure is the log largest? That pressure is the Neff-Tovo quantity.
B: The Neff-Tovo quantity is 767.0 kPa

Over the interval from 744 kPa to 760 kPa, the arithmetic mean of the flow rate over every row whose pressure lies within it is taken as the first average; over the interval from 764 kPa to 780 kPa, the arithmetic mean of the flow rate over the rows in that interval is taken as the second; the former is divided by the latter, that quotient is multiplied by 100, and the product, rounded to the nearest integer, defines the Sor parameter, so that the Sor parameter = 94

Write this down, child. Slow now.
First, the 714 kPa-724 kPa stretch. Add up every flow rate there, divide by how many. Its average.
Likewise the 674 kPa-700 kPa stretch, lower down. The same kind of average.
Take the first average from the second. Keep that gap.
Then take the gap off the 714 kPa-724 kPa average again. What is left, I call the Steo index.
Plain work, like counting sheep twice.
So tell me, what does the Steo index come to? 5.5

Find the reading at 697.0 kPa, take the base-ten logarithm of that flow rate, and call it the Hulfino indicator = 0.820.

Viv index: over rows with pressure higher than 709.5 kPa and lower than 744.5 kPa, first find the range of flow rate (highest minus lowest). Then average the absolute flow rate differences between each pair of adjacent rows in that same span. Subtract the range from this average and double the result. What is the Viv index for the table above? -1.1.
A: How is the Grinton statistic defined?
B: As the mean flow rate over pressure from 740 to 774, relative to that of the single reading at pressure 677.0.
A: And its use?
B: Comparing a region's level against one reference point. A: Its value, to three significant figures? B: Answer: 0.966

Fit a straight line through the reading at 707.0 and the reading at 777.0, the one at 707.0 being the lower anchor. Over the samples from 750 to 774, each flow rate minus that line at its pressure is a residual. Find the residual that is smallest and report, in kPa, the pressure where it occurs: 762.0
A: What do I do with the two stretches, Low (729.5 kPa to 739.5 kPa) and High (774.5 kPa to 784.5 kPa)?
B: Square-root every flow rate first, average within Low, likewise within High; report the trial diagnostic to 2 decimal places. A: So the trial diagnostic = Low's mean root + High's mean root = 5.26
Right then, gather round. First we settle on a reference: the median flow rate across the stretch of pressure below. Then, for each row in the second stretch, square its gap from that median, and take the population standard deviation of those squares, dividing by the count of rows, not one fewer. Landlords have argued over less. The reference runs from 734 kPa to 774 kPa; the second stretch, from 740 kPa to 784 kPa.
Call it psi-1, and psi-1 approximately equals 0.29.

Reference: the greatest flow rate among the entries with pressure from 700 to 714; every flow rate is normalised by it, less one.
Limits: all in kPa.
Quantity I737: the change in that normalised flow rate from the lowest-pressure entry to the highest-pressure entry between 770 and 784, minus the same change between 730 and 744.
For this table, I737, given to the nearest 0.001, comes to 0.144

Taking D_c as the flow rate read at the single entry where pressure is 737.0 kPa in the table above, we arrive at 6.52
